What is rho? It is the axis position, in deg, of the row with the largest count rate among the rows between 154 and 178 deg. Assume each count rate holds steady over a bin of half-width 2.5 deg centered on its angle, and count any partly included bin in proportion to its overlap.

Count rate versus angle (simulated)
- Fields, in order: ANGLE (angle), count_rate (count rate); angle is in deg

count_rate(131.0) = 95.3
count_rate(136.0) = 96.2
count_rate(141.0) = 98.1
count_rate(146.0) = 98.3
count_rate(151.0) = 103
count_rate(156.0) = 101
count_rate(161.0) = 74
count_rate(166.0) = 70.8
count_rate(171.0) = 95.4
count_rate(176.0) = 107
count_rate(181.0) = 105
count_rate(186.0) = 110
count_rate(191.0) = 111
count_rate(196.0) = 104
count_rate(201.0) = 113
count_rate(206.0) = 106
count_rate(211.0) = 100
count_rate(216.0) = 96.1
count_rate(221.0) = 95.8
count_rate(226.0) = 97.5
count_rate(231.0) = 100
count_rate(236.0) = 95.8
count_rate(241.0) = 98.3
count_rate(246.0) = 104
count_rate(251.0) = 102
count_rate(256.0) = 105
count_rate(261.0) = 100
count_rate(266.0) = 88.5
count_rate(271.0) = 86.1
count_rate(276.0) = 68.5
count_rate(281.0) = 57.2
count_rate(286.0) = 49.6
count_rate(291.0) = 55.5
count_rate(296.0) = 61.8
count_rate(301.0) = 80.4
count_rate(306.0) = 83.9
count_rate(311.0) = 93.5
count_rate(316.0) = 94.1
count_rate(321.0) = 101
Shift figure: 176.0 deg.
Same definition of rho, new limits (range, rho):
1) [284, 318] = 316.0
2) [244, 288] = 256.0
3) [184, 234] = 201.0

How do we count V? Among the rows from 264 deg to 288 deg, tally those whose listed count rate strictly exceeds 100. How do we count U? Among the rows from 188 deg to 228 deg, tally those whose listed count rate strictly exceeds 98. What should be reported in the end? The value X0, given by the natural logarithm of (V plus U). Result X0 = 1.6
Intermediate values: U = 5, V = 0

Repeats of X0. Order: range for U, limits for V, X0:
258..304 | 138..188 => 1.8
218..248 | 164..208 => 2.3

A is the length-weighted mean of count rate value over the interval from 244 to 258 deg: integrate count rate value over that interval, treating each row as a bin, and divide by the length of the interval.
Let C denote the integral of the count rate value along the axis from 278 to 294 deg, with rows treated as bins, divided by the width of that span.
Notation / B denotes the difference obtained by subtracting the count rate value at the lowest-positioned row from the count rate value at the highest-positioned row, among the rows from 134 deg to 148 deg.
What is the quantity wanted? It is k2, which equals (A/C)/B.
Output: 0.90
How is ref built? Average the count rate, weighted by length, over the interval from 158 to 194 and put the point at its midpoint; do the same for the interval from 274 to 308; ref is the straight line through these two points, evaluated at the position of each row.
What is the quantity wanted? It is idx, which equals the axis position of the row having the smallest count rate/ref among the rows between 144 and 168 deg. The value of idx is 166.0 deg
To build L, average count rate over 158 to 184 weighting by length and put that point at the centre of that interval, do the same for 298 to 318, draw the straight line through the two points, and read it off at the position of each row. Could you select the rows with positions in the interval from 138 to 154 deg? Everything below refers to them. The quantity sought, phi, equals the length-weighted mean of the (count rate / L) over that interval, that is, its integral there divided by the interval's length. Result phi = 1.09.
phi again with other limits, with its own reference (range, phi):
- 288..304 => 0.75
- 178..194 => 1.20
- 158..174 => 0.89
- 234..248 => 1.12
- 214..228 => 1.08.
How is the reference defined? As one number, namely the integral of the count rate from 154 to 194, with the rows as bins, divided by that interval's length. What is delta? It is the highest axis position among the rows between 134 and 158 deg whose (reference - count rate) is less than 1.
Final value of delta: 156.0 deg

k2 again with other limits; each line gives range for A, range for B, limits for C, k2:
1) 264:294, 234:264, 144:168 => 0.18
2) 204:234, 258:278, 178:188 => -0.03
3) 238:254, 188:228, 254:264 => -0.07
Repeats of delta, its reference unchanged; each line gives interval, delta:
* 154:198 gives 196.0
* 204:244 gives 241.0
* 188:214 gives 211.0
